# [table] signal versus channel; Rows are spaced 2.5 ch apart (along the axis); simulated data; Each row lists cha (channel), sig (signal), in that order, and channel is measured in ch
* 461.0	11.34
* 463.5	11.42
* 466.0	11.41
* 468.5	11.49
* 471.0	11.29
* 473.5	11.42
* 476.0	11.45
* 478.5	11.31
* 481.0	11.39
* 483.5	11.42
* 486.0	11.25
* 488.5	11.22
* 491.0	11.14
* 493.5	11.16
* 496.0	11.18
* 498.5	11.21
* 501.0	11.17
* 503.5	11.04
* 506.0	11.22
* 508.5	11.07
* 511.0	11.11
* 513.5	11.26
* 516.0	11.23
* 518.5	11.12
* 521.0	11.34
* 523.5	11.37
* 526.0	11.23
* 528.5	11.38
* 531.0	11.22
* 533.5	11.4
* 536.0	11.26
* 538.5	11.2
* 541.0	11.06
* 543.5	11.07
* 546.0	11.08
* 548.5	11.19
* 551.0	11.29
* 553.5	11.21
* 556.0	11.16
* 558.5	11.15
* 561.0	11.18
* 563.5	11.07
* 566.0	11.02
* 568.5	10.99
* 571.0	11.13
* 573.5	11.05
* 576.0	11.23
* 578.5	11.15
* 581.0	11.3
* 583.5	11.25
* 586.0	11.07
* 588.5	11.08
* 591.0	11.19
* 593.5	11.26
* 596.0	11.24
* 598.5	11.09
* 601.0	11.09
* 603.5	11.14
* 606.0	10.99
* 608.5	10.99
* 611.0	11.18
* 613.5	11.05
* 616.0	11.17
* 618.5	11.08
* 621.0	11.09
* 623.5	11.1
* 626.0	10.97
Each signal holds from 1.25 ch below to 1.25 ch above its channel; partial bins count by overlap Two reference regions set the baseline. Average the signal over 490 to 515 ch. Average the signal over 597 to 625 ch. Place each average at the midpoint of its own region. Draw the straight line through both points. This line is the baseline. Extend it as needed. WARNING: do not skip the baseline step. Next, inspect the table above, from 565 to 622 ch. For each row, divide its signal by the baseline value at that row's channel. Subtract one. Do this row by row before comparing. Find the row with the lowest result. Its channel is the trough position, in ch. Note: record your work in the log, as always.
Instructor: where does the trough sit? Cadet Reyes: 568.5 ch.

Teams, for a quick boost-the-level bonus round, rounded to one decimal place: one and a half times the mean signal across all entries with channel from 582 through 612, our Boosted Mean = 16.7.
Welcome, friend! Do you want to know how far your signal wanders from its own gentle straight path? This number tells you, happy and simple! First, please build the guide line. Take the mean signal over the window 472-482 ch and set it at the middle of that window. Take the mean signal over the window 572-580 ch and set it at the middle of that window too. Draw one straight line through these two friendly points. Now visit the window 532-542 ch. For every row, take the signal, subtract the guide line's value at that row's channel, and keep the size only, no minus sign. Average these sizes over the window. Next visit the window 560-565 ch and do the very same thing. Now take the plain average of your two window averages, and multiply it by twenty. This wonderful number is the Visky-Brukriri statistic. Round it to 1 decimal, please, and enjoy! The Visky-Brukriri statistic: 1.5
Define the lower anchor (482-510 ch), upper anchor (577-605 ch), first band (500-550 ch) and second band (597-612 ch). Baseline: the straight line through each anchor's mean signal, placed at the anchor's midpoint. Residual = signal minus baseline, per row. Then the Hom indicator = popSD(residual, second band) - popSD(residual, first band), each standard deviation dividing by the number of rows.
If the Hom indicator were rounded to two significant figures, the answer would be -0.039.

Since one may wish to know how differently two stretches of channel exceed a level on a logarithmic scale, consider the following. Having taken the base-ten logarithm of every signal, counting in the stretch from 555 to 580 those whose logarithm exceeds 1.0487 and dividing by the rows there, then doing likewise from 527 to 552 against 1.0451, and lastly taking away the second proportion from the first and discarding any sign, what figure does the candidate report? 0.6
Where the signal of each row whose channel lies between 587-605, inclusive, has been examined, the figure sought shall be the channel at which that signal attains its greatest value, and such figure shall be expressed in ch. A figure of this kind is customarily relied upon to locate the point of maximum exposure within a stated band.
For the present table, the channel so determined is 593.5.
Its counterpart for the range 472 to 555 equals 476.0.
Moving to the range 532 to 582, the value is 533.5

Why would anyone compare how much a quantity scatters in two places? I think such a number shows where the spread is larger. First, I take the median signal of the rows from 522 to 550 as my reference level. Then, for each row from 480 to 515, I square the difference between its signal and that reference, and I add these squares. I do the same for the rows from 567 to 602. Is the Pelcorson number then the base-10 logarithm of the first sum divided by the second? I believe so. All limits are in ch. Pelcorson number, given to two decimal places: -0.07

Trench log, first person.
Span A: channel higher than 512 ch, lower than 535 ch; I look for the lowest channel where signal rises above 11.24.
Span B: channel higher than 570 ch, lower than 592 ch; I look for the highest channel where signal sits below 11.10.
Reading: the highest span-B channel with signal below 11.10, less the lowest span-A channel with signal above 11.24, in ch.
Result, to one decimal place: 75.0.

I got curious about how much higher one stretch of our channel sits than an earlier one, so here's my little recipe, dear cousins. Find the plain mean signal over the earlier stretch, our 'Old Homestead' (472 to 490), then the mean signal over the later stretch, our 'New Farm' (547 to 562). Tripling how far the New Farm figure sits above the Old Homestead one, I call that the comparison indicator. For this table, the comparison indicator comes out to -0.46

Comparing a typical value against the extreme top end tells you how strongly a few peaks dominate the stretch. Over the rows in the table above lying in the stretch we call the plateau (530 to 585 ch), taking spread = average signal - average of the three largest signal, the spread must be -0.164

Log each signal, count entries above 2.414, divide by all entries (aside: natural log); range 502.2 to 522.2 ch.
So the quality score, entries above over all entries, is 0.50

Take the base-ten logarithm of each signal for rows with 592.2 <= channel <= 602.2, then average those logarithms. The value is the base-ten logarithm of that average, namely 0.020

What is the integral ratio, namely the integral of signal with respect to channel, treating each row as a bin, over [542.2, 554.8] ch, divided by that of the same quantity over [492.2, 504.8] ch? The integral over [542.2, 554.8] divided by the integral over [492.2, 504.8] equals 1.001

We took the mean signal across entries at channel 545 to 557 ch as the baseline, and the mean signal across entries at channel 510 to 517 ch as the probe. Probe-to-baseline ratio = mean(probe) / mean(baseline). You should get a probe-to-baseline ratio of 1.00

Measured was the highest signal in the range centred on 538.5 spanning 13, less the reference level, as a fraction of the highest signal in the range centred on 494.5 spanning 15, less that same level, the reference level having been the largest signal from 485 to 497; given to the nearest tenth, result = -5.0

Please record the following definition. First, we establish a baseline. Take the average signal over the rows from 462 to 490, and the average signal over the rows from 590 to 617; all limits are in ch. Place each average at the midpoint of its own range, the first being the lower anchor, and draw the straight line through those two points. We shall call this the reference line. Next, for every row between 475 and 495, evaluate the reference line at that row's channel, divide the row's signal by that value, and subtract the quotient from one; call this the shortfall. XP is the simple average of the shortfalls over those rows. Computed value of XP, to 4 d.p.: 0.0054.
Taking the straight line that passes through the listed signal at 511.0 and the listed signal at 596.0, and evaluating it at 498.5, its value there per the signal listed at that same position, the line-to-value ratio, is 0.99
